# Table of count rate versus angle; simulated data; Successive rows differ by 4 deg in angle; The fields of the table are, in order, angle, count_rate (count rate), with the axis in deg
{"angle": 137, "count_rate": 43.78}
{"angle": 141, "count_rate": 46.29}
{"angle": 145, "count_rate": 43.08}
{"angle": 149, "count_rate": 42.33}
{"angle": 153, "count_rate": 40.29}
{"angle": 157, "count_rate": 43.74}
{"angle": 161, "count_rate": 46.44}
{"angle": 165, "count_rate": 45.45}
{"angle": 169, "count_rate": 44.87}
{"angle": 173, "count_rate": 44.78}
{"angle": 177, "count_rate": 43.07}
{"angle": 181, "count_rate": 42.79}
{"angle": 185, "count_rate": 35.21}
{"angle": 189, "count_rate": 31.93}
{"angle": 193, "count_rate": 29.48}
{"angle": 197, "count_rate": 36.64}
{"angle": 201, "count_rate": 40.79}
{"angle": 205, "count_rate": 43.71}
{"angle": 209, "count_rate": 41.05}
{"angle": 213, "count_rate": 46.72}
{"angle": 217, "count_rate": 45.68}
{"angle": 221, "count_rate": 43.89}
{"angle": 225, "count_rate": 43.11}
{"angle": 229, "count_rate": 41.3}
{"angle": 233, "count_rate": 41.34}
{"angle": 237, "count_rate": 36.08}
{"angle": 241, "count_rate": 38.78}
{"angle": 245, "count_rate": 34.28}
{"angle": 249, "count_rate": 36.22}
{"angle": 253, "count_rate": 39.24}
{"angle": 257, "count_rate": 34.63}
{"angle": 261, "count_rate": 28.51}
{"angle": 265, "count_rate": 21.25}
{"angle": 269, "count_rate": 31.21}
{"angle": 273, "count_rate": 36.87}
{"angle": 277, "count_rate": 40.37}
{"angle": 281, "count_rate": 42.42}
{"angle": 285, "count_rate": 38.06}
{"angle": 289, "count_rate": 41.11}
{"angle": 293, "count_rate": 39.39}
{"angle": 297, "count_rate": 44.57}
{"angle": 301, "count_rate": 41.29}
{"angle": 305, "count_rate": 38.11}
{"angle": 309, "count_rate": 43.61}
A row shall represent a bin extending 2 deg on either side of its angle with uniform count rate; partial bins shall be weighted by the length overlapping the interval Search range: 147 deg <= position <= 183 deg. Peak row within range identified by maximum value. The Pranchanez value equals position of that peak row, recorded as 161 deg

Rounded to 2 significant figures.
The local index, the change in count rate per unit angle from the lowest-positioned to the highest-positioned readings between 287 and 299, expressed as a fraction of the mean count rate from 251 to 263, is 0.013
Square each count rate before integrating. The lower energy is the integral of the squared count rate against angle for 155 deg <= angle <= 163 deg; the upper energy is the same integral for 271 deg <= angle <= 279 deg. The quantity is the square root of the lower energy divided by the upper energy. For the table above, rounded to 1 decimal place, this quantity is 1.2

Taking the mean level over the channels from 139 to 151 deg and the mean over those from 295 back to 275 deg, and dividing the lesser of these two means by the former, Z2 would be 0.92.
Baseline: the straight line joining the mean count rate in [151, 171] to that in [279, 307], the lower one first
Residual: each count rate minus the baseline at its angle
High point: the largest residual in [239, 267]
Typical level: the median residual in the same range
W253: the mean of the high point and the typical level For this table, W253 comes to -4.8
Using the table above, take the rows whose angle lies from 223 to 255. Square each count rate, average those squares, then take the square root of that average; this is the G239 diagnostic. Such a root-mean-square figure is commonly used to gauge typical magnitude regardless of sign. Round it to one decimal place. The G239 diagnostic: 38.9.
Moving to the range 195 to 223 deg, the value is 42.8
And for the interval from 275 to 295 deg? 40.3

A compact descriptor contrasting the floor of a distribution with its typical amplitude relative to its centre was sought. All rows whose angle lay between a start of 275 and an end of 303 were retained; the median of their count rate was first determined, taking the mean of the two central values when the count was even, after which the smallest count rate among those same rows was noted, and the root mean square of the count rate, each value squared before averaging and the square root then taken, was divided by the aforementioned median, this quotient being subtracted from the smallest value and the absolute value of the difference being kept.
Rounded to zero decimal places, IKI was 37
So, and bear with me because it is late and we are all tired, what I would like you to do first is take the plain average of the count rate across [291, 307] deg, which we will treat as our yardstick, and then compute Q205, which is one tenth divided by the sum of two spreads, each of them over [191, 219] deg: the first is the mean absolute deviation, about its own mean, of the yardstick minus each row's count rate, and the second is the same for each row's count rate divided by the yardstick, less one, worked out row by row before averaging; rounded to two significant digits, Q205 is 0.023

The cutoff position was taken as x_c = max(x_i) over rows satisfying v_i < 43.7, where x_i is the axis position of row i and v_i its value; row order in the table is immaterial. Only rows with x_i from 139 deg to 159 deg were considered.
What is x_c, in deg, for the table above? 153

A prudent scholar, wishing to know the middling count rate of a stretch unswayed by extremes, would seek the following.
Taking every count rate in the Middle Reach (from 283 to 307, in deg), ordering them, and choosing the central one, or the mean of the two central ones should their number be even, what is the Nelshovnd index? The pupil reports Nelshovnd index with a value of 40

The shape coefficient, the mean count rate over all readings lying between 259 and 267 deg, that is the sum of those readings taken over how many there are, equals 25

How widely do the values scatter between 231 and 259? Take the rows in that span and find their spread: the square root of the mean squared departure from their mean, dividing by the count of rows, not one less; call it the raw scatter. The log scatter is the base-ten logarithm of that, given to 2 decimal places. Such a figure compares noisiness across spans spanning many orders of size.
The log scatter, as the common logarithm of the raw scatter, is 0.38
